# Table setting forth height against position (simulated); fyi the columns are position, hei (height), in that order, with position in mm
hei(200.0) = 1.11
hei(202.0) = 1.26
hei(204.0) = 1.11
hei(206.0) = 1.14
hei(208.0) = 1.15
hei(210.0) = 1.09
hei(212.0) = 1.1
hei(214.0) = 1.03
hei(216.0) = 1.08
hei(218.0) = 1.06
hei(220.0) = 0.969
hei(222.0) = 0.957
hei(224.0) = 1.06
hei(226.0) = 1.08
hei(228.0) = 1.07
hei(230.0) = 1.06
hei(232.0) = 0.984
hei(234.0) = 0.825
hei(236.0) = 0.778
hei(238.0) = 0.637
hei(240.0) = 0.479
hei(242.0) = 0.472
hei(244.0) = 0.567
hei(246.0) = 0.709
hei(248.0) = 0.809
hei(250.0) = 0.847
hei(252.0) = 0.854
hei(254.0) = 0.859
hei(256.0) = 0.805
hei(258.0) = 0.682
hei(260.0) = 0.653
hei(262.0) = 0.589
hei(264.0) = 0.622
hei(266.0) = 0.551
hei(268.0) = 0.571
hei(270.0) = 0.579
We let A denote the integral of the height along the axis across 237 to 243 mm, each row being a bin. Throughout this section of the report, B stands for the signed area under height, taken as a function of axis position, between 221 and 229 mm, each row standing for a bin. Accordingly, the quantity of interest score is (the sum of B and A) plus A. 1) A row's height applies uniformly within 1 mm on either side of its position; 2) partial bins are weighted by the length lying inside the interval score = 15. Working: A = 3.2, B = 8.3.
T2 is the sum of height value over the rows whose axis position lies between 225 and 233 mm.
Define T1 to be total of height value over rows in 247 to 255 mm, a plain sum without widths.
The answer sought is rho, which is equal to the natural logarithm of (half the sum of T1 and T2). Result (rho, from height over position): 1.33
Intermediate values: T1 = 3.4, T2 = 4.2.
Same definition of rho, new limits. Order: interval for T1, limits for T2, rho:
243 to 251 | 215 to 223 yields 1.25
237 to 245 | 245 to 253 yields 0.99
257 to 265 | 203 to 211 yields 1.26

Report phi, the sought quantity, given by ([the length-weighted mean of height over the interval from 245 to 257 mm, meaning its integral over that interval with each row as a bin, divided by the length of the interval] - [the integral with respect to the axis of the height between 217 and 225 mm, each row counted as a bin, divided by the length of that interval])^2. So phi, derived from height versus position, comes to 0.04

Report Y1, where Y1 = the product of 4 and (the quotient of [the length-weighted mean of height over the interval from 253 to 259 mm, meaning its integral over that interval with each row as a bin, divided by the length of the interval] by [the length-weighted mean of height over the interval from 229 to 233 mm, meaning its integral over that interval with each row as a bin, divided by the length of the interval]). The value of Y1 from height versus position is 3.1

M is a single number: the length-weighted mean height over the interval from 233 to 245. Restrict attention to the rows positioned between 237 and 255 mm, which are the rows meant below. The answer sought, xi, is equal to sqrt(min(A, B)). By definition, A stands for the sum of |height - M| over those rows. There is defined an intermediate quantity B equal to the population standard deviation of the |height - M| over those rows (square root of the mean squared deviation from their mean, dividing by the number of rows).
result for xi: 0.274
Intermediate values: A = 1.3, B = 0.075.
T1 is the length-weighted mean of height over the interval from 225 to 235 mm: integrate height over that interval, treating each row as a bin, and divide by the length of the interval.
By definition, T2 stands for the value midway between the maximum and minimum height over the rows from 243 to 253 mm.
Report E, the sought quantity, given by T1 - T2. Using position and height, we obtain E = 0.29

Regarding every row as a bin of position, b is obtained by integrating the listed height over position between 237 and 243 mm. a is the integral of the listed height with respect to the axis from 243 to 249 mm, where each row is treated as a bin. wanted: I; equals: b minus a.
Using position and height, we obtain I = -1.0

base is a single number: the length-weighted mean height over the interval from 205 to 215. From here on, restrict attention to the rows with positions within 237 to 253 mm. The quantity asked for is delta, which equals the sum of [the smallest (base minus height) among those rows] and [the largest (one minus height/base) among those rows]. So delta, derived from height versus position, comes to 0.82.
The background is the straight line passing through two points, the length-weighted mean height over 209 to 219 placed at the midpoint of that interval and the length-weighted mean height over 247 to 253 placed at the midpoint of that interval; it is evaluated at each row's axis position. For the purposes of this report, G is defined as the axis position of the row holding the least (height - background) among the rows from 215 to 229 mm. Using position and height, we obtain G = 220.0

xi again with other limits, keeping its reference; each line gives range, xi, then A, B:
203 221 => 0.230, 4.1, 0.053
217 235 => 0.280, 3.4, 0.078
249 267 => 0.300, 1.1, 0.090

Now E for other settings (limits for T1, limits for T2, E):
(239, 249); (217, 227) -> -0.41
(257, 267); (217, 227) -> -0.40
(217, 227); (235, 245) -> 0.40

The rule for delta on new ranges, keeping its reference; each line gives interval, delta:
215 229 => 0.15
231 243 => 0.69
